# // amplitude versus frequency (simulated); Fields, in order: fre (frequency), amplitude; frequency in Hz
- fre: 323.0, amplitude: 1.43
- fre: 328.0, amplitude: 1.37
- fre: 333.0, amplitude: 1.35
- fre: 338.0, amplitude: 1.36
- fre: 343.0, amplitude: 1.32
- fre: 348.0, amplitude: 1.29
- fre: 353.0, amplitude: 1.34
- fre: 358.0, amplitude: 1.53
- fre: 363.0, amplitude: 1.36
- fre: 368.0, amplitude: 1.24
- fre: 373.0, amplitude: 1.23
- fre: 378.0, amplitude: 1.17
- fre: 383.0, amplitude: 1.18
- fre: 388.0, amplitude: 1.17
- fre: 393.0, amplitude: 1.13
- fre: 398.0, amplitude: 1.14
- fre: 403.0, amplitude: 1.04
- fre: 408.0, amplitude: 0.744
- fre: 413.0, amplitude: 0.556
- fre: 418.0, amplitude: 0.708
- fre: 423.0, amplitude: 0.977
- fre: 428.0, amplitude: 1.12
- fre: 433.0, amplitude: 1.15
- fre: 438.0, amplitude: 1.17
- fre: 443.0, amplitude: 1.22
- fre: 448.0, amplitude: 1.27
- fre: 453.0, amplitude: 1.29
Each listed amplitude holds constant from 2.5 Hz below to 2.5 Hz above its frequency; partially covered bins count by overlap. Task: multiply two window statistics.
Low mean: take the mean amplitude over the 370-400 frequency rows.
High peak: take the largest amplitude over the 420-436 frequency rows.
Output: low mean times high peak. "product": 1.35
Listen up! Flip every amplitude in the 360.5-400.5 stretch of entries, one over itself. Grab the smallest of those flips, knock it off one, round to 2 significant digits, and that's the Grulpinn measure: 0.26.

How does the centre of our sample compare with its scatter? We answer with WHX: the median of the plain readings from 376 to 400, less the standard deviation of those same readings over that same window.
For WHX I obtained 1.15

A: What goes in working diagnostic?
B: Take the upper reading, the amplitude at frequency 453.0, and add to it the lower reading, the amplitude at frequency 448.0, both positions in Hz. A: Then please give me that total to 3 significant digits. 2.56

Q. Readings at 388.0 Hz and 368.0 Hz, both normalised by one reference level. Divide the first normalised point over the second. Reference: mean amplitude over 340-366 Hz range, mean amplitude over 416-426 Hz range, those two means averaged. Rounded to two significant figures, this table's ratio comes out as 0.94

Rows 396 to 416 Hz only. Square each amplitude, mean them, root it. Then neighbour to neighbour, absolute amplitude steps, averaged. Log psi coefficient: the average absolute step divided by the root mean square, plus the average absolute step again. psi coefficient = 0.411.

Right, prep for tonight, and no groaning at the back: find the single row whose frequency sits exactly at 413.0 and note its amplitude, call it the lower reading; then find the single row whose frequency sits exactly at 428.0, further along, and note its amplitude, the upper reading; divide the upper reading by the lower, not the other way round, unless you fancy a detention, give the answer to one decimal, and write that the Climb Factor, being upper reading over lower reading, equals 2.0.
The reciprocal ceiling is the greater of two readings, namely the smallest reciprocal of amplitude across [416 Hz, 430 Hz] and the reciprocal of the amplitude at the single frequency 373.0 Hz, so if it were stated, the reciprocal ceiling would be 0.893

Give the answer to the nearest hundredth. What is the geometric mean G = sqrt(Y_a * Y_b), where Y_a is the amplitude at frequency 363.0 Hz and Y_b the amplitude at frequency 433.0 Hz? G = 1.25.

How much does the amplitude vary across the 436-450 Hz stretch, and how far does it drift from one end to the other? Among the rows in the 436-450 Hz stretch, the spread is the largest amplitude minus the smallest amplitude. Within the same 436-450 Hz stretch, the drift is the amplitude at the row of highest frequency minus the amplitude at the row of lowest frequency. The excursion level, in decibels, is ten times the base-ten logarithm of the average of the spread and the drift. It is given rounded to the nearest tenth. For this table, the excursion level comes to -10.0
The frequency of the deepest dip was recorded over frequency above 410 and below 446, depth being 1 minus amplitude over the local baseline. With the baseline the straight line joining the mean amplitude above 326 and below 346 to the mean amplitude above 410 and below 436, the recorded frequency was 413.0 Hz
